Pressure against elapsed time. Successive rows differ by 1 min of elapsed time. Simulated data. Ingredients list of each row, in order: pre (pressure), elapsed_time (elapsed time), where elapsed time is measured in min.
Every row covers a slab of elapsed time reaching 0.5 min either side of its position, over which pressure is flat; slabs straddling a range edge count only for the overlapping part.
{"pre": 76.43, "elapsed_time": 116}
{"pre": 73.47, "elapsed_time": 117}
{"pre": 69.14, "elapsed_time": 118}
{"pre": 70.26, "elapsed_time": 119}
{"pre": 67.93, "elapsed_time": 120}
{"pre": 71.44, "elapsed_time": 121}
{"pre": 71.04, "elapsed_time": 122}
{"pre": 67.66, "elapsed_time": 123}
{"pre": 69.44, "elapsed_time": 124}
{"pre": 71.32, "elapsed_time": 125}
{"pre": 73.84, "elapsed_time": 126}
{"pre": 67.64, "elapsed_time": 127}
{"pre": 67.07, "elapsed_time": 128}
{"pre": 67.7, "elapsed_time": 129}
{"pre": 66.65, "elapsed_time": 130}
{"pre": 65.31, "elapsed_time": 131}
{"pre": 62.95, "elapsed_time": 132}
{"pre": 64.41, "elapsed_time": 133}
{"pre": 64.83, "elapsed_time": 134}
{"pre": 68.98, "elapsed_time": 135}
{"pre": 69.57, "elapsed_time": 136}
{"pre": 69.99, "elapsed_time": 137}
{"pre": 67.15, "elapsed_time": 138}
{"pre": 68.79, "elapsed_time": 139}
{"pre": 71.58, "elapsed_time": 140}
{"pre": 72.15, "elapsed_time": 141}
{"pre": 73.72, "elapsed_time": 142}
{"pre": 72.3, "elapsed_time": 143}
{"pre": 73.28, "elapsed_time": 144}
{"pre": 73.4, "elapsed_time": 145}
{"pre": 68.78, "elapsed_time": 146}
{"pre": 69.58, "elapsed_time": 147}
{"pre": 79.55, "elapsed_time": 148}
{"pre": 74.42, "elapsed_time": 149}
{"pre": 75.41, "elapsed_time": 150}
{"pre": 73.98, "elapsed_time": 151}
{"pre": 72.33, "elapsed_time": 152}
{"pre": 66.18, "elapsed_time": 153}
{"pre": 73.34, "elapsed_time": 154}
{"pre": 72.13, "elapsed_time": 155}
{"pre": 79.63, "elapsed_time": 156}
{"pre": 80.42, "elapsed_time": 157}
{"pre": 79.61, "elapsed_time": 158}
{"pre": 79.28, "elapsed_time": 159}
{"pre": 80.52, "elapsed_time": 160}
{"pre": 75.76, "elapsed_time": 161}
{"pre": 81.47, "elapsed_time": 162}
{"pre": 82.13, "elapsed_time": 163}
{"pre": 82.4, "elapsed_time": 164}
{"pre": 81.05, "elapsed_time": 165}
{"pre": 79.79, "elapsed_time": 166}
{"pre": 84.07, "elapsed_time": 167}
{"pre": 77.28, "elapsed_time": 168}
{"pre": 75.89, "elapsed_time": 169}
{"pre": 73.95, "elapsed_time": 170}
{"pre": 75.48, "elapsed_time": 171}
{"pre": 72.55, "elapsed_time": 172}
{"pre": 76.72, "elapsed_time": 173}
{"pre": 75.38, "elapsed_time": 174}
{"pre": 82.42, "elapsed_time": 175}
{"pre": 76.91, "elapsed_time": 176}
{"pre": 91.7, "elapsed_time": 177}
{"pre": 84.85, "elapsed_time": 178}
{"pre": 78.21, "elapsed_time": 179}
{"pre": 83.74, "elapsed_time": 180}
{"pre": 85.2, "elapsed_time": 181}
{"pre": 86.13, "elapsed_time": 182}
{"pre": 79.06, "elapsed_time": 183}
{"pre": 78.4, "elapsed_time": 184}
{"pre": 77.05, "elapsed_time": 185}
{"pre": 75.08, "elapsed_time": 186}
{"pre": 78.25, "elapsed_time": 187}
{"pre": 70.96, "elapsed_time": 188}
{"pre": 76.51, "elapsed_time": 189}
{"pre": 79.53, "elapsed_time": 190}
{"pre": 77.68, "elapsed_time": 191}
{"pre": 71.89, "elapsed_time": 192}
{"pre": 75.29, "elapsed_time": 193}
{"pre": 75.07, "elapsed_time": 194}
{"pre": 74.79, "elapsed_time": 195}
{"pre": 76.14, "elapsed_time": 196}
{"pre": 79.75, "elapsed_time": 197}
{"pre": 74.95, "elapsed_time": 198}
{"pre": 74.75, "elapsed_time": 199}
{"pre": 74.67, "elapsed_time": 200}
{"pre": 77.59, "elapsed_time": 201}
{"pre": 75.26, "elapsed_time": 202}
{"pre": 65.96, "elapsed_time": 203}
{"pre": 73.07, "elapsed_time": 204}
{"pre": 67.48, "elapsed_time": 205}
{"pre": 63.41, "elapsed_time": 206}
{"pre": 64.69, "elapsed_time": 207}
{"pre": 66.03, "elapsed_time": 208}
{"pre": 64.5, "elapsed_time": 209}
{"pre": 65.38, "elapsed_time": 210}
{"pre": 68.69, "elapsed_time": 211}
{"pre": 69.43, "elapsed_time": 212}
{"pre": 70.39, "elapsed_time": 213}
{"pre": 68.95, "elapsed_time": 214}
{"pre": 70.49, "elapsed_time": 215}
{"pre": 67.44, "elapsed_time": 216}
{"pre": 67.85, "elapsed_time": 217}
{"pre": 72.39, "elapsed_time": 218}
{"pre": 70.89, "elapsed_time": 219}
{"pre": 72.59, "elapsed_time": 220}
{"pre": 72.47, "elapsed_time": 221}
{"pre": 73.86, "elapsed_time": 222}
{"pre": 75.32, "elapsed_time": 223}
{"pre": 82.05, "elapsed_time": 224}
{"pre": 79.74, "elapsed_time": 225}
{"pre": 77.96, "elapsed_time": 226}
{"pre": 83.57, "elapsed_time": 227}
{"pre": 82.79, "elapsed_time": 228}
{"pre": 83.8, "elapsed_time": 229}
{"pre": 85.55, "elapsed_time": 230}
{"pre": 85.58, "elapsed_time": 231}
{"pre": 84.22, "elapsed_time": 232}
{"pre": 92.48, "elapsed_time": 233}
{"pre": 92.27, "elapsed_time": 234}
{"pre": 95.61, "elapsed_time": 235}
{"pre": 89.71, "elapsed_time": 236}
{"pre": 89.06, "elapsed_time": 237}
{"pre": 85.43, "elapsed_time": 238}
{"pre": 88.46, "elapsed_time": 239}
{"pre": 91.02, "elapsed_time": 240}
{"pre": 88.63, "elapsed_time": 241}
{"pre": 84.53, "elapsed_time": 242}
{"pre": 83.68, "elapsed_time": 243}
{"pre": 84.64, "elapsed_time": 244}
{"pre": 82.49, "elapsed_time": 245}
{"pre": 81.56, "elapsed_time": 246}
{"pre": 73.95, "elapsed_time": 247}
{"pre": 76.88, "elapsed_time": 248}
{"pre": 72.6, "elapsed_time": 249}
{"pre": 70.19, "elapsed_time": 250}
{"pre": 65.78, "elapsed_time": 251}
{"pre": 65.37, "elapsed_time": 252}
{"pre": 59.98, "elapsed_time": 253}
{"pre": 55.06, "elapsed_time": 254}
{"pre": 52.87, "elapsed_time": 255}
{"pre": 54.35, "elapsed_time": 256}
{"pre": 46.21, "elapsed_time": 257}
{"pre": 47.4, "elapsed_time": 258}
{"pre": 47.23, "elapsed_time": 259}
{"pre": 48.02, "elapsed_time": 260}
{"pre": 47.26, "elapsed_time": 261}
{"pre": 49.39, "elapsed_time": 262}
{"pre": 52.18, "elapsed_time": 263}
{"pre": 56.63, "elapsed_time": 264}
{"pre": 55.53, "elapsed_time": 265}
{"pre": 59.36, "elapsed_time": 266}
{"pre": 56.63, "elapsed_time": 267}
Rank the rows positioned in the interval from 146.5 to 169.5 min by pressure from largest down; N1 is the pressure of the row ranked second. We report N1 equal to 82.4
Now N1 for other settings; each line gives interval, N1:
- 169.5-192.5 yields 86.13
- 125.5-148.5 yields 73.84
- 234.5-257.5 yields 91.02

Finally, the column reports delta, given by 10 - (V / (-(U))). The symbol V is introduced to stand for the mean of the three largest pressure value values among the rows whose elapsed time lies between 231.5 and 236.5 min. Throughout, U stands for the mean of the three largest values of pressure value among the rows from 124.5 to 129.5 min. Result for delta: 11.3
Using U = 71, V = 93.5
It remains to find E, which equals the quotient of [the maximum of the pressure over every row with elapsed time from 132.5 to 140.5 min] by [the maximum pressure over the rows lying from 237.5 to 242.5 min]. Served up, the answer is 0.8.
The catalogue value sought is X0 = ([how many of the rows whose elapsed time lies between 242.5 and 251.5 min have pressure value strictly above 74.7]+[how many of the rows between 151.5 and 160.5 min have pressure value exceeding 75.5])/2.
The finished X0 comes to 5.0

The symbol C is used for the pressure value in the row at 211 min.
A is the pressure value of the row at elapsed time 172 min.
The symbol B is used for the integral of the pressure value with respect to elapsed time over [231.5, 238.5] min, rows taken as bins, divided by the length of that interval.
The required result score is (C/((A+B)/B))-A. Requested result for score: -34.6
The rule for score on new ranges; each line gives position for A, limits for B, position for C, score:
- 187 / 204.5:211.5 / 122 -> -45.8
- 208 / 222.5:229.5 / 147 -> -27.8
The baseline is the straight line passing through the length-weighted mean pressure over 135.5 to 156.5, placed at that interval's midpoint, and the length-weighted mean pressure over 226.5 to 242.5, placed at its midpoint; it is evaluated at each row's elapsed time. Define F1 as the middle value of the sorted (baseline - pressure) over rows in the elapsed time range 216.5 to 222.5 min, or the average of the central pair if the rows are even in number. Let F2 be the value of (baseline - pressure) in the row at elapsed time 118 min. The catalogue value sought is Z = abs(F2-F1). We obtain 14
